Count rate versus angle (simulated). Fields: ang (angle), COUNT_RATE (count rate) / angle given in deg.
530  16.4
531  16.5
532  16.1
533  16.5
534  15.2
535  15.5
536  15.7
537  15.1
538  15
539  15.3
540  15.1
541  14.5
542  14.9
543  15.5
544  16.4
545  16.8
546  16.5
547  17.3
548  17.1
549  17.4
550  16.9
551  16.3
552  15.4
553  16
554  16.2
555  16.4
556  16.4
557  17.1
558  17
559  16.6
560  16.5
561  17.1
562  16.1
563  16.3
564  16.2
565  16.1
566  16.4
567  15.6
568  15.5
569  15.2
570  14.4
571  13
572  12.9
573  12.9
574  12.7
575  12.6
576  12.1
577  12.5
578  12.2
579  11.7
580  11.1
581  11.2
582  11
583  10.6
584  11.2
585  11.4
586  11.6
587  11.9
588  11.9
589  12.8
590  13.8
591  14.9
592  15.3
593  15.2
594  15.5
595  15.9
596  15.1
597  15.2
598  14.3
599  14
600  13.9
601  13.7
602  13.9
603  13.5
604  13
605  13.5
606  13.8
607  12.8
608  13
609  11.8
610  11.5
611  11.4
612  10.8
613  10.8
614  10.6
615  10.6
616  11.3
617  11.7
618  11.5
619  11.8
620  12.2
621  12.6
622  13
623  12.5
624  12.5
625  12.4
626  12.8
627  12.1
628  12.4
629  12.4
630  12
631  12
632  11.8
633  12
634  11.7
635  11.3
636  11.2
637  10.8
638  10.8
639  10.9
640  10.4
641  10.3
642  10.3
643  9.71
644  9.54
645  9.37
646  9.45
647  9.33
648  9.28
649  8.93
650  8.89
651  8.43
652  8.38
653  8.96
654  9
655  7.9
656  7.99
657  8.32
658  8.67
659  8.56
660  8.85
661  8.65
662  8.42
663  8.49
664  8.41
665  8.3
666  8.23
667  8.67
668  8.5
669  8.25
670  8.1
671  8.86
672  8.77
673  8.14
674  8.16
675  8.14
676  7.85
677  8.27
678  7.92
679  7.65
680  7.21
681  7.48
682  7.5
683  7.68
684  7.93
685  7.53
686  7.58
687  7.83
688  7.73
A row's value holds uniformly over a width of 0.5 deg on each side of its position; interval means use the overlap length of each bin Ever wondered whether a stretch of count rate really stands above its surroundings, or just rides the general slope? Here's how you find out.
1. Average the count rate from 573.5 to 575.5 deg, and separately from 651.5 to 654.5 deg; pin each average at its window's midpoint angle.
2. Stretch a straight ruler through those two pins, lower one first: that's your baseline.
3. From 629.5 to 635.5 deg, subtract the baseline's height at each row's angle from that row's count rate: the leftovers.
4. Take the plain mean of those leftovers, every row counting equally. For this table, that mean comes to 2.01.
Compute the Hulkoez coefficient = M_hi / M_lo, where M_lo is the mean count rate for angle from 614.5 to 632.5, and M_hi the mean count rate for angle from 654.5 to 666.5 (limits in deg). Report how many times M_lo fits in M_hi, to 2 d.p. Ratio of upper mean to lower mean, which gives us 0.69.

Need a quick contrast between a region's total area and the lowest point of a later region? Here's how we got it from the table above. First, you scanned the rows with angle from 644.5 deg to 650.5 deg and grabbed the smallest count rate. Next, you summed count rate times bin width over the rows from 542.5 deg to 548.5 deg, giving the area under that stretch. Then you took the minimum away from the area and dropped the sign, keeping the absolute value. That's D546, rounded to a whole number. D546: 91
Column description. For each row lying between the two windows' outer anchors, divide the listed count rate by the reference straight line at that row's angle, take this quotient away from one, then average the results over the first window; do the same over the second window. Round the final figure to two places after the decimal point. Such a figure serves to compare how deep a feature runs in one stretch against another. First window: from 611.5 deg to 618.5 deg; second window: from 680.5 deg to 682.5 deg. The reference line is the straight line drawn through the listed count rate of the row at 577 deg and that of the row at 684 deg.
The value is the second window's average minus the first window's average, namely 0.08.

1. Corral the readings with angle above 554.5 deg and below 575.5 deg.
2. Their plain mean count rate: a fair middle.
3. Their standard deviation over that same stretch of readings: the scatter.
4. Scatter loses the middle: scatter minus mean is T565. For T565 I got -13.8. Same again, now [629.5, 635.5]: -11.5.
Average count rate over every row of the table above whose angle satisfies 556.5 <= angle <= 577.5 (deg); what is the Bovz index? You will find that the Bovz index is 15.0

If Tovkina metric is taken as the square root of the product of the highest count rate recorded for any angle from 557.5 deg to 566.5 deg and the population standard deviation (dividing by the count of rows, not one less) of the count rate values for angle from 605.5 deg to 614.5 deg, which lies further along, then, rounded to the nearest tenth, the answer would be 4.3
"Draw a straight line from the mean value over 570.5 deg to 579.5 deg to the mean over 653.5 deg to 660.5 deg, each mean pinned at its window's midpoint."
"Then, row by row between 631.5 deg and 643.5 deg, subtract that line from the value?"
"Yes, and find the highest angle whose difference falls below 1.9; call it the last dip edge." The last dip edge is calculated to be 643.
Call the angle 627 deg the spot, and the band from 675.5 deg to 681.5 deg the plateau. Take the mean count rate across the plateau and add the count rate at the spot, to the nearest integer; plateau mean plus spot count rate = 20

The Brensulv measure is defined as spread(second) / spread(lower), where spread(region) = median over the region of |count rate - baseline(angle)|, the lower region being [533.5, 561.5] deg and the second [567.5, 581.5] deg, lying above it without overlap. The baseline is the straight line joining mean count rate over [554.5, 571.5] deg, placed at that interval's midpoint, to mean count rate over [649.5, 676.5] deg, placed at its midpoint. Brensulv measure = 3.2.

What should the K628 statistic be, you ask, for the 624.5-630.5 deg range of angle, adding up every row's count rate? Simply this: 74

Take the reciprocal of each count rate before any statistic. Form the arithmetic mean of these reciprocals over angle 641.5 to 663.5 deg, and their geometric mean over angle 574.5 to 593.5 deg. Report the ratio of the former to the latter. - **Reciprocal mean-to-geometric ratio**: 1.39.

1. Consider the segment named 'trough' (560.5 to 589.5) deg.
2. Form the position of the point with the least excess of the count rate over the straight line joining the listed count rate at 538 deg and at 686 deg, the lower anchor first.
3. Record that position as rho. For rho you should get 583 deg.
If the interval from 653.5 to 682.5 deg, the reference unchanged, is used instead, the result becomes 655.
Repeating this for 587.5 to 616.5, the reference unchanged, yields 588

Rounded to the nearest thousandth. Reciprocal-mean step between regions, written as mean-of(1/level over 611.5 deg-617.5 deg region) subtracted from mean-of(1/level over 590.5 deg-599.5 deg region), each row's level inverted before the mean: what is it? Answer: -0.025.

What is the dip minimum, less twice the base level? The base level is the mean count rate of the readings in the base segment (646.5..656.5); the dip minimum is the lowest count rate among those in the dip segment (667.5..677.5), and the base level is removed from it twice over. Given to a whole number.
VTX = -10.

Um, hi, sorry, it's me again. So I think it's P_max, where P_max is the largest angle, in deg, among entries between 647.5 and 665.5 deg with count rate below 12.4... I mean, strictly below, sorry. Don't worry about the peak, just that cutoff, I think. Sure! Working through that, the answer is 665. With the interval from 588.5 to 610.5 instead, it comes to 610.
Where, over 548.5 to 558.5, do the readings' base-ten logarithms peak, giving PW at 549 deg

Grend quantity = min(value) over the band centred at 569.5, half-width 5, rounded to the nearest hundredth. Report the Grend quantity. 12.70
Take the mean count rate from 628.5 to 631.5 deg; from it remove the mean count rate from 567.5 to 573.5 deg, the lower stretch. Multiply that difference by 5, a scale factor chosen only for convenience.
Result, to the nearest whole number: -9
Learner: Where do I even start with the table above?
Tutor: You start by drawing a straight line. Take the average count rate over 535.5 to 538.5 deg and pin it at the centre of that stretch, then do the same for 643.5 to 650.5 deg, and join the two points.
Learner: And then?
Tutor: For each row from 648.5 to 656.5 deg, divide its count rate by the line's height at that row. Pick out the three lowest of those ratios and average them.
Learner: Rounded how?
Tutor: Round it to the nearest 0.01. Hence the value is 0.91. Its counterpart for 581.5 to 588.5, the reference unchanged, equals 0.86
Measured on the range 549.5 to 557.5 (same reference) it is 1.10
